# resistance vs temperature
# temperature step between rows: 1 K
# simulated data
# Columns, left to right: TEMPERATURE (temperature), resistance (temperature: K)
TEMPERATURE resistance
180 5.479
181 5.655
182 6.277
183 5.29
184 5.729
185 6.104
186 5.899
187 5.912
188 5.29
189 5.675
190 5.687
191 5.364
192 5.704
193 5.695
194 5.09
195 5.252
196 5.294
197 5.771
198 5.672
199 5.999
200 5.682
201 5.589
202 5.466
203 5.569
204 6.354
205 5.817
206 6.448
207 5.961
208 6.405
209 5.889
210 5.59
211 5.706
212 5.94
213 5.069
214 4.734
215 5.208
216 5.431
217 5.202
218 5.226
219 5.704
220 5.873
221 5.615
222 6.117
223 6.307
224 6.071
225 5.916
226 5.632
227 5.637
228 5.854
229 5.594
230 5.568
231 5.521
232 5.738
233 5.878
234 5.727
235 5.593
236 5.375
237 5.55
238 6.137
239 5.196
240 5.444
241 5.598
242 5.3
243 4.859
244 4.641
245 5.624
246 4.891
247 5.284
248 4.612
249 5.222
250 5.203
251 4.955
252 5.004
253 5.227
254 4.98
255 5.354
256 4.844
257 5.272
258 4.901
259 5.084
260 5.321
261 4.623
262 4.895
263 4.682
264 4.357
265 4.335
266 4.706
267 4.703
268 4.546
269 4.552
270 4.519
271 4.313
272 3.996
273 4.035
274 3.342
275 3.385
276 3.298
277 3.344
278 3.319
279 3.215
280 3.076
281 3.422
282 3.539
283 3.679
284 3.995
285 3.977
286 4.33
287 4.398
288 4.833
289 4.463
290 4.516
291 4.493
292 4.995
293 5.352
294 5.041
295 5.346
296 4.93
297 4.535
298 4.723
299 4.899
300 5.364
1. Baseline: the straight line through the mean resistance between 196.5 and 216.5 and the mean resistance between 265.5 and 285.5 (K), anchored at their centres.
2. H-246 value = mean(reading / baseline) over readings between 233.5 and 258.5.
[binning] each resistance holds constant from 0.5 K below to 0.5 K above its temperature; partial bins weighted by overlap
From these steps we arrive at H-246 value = 1.126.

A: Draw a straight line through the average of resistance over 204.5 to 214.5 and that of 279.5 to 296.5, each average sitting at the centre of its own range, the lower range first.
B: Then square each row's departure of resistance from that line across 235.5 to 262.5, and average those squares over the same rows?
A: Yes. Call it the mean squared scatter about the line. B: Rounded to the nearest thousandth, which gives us 0.099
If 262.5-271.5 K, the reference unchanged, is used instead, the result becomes 0.070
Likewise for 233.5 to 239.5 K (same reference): 0.185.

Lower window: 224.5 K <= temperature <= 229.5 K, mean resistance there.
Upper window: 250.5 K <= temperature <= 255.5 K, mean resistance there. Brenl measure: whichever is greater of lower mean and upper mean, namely 5.73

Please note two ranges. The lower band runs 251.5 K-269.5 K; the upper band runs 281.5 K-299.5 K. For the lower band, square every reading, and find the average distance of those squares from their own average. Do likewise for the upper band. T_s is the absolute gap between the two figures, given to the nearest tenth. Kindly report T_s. 1.2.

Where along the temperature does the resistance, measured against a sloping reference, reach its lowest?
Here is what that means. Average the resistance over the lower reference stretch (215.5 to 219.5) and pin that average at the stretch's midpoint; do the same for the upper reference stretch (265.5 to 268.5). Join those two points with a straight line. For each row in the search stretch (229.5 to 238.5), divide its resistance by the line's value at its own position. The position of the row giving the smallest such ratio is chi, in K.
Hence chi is 236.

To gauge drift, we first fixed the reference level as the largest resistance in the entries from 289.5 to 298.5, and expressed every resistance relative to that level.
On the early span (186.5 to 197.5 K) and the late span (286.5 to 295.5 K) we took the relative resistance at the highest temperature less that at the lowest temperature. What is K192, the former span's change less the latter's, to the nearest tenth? -1.1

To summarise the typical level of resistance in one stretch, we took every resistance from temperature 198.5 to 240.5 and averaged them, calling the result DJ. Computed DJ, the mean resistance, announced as 5.70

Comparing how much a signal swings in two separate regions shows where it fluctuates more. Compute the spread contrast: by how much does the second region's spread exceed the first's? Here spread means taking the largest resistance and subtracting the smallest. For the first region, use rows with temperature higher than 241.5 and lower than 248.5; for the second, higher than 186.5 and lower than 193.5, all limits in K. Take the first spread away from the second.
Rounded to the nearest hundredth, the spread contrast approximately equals -0.39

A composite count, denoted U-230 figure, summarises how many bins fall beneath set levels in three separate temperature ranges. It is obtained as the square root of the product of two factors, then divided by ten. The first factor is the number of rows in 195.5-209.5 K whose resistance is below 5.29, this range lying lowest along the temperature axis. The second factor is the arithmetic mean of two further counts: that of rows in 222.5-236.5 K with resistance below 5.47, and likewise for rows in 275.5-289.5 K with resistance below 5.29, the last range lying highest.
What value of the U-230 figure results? 0.0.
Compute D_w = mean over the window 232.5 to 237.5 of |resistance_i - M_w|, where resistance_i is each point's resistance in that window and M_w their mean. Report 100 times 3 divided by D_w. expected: 2108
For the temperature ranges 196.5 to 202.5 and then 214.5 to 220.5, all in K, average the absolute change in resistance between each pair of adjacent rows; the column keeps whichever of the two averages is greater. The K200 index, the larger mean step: 0.22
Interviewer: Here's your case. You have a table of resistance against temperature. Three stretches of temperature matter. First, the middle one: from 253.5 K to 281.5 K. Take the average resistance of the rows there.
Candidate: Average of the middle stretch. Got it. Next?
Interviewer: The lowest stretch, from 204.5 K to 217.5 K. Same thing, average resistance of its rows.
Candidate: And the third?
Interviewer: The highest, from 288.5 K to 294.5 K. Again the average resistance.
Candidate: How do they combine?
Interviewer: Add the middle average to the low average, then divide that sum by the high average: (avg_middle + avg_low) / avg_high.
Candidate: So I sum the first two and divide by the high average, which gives 2.1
